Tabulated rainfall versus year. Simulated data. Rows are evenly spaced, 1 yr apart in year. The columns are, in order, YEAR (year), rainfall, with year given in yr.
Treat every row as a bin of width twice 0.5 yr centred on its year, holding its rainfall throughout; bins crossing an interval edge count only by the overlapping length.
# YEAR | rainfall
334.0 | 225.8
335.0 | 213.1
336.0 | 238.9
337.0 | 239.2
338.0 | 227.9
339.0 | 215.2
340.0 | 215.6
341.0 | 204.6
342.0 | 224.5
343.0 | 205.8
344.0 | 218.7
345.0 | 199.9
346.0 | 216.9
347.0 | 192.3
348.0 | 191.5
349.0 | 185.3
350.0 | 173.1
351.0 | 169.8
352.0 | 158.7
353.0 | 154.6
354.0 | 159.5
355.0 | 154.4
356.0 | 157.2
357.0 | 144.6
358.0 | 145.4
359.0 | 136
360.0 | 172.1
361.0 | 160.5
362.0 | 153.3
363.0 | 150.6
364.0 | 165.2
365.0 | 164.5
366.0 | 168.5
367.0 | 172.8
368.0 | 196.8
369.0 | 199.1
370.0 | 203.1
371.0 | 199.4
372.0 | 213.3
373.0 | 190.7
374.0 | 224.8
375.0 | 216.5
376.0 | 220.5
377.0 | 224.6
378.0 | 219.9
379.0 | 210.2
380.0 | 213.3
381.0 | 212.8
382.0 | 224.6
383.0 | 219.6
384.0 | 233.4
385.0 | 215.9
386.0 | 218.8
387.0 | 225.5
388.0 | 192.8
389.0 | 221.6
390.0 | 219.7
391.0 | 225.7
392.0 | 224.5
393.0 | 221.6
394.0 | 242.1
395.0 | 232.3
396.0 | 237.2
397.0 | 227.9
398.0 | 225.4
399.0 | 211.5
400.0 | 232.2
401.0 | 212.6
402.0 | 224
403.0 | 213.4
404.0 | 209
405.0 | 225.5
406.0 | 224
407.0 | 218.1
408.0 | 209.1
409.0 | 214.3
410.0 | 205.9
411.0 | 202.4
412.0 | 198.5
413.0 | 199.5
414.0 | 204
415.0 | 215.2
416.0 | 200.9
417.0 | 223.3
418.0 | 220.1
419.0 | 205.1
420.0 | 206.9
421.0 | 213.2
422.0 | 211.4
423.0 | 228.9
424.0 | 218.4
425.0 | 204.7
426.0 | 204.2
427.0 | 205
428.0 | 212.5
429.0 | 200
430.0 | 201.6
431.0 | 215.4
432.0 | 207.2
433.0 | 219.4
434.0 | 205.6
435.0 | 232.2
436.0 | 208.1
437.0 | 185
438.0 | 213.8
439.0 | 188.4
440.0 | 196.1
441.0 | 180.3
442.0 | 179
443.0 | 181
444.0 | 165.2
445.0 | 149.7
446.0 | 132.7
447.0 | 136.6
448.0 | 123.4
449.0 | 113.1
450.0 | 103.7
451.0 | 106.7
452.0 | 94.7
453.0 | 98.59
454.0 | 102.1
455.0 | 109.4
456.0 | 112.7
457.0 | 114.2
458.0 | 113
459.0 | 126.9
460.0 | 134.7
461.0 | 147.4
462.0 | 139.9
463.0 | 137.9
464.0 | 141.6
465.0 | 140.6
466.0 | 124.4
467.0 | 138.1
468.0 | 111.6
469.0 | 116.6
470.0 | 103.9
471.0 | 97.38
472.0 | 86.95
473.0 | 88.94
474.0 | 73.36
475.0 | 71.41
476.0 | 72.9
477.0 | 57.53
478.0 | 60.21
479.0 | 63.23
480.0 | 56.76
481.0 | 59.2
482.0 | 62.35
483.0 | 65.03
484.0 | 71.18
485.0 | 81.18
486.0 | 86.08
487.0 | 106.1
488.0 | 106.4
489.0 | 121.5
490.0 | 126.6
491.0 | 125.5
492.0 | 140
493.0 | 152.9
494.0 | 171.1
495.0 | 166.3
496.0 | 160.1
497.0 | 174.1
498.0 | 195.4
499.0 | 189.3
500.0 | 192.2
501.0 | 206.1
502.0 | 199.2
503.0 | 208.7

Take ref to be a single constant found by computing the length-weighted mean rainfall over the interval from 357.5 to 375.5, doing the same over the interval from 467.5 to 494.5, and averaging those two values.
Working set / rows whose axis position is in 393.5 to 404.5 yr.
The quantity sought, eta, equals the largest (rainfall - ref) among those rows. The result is 105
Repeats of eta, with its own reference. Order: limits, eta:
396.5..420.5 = 95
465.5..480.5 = 1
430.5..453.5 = 95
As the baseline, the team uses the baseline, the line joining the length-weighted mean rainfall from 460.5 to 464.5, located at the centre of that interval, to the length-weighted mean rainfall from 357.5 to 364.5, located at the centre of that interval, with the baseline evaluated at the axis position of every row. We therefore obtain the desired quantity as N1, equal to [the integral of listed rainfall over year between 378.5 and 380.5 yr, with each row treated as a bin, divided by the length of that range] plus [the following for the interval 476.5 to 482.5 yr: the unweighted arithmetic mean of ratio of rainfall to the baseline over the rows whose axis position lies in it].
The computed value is 212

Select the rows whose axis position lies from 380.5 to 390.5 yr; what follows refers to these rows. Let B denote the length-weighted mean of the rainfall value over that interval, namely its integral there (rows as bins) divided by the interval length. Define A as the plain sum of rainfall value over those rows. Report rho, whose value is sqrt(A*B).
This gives 691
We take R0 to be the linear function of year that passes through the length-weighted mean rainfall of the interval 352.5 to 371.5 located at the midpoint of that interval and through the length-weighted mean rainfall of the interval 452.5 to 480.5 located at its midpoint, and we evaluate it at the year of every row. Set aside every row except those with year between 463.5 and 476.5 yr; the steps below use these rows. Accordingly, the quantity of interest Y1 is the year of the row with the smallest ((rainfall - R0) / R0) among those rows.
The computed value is 475.0 yr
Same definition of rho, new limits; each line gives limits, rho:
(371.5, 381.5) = 679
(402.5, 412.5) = 670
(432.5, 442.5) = 635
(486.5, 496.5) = 435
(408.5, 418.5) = 659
